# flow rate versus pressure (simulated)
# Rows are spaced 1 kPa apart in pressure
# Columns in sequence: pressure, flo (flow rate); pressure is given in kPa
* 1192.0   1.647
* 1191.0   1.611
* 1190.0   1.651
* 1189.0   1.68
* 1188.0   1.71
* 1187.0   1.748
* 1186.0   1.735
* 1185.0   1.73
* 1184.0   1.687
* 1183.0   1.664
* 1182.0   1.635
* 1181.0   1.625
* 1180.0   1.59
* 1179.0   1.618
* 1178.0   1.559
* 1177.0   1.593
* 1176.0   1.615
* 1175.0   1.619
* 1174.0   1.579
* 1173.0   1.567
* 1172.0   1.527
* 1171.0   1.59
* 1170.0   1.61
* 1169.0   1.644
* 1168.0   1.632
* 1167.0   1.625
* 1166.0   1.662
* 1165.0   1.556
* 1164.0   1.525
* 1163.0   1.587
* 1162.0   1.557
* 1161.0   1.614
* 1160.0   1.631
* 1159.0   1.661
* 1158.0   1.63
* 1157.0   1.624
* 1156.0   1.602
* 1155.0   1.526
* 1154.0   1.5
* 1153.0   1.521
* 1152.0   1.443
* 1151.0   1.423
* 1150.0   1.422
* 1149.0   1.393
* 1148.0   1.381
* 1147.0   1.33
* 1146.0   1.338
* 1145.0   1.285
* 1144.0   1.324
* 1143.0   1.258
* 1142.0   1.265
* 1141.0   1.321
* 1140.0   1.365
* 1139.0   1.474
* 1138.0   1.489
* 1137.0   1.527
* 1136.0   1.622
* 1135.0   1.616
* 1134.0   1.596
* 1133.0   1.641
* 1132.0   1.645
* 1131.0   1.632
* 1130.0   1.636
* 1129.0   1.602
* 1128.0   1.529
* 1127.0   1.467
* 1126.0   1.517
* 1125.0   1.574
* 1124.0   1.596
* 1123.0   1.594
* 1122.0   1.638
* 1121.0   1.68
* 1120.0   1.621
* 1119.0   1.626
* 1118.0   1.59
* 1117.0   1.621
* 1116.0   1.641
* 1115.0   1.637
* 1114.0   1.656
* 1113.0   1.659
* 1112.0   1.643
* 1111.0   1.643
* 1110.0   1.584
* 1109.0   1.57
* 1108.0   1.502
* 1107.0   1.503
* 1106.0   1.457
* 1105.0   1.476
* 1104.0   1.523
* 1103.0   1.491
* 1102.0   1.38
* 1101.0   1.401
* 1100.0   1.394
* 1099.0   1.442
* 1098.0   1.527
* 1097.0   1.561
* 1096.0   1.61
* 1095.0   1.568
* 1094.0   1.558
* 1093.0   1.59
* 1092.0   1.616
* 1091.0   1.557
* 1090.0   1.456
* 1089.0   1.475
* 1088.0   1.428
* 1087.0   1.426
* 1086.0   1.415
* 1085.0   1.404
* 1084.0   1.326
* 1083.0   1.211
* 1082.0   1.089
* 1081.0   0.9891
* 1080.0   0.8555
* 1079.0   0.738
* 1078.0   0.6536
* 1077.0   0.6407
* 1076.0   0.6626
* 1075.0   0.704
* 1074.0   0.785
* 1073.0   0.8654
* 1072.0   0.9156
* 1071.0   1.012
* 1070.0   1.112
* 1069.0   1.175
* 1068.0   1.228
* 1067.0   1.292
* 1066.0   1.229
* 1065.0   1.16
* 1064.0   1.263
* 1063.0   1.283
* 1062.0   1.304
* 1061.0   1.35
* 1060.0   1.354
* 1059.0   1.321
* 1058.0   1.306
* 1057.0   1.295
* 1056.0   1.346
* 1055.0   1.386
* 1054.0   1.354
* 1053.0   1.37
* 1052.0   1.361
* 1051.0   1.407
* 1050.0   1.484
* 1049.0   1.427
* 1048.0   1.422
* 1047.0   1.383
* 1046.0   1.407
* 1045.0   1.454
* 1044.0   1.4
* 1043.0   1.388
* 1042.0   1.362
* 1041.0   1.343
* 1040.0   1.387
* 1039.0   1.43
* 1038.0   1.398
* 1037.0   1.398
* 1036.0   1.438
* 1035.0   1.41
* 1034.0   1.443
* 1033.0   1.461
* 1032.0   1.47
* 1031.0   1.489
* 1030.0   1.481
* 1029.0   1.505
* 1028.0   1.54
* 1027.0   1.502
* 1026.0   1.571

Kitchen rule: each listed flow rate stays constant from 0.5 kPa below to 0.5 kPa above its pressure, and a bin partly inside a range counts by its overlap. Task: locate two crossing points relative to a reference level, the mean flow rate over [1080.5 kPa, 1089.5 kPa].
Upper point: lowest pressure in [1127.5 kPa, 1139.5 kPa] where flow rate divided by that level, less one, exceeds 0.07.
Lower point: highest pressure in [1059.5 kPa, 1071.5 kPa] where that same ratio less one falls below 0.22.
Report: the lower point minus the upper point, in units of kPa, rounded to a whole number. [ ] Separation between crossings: -57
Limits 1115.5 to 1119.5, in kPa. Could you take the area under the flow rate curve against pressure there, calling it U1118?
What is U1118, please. 6.48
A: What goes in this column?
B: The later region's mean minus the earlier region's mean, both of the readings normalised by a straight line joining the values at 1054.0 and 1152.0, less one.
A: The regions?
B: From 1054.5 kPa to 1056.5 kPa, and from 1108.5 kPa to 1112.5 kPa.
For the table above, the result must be 0.14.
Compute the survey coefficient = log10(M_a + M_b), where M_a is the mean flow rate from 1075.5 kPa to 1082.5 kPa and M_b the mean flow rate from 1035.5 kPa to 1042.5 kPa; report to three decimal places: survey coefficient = 0.342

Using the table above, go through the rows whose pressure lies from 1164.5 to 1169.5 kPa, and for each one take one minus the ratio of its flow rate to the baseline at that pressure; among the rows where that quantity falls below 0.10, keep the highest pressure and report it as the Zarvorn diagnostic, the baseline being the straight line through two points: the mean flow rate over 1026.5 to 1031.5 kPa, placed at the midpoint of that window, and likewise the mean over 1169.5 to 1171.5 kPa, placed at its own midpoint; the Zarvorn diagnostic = 1169.0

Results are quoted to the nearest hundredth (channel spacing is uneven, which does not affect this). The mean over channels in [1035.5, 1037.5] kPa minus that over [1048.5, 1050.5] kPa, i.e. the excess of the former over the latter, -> -0.04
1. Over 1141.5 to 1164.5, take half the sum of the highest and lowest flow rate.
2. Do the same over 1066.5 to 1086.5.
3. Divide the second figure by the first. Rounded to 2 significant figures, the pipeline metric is 0.70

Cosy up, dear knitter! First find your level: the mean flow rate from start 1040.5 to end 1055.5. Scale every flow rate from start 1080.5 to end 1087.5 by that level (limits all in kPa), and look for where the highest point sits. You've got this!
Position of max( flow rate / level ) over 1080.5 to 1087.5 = 1087.0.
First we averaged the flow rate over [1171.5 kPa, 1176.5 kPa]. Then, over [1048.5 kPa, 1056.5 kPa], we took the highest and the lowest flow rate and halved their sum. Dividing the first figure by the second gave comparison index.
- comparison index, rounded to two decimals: 1.12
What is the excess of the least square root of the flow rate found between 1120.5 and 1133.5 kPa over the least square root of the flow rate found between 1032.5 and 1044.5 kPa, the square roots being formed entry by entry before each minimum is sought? 0.052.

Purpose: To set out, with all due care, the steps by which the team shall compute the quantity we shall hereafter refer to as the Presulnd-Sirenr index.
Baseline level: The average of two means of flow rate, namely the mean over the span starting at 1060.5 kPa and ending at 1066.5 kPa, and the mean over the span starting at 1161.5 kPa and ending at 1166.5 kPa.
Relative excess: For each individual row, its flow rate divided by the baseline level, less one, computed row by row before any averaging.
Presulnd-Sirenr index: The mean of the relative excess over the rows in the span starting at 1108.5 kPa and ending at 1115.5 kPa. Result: 0.15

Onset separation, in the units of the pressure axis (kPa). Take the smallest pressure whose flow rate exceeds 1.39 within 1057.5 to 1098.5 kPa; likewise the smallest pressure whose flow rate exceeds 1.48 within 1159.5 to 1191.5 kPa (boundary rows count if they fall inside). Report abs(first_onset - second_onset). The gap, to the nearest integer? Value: 75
